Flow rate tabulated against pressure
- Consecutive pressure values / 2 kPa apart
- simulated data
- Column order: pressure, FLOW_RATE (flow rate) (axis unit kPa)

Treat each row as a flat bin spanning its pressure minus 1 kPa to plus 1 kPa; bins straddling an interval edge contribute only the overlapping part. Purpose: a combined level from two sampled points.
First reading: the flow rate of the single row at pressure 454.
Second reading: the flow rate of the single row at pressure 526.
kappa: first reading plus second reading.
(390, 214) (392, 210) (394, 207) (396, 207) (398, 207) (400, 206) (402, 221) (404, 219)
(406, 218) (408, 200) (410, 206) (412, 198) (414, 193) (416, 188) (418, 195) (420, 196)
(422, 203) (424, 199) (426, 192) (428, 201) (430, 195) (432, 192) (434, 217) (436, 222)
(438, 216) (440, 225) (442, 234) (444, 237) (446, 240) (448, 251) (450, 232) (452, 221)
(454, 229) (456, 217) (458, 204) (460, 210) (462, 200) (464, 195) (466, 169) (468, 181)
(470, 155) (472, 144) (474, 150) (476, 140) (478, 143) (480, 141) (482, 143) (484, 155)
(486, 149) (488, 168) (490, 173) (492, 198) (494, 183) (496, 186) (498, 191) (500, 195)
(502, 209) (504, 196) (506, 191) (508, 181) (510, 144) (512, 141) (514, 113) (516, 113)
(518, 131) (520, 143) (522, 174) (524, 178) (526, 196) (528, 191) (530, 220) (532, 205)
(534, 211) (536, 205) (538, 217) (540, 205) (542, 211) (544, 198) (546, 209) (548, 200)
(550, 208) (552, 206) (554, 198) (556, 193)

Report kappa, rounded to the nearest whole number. 425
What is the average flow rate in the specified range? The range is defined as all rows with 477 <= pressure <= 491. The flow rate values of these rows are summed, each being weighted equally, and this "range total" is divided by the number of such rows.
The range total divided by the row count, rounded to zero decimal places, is 153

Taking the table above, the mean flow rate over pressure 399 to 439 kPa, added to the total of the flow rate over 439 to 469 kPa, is 3449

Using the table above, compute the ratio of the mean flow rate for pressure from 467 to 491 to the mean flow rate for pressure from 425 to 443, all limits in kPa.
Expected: 0.73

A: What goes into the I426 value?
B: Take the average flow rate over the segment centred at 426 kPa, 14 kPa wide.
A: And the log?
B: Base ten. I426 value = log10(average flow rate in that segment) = 2.29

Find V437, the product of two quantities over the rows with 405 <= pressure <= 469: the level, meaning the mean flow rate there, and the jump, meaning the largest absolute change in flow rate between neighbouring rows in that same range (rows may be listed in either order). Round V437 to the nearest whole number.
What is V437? 5424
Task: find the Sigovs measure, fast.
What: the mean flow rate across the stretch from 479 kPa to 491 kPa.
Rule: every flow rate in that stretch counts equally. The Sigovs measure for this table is 155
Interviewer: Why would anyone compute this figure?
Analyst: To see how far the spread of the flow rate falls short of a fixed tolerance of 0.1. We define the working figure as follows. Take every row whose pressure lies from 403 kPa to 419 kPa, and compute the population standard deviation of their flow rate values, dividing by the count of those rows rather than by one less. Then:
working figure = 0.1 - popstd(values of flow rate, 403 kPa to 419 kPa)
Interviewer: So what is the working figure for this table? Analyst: -11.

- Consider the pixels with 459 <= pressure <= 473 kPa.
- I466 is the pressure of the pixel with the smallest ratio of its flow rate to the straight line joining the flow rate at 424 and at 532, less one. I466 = 472 kPa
